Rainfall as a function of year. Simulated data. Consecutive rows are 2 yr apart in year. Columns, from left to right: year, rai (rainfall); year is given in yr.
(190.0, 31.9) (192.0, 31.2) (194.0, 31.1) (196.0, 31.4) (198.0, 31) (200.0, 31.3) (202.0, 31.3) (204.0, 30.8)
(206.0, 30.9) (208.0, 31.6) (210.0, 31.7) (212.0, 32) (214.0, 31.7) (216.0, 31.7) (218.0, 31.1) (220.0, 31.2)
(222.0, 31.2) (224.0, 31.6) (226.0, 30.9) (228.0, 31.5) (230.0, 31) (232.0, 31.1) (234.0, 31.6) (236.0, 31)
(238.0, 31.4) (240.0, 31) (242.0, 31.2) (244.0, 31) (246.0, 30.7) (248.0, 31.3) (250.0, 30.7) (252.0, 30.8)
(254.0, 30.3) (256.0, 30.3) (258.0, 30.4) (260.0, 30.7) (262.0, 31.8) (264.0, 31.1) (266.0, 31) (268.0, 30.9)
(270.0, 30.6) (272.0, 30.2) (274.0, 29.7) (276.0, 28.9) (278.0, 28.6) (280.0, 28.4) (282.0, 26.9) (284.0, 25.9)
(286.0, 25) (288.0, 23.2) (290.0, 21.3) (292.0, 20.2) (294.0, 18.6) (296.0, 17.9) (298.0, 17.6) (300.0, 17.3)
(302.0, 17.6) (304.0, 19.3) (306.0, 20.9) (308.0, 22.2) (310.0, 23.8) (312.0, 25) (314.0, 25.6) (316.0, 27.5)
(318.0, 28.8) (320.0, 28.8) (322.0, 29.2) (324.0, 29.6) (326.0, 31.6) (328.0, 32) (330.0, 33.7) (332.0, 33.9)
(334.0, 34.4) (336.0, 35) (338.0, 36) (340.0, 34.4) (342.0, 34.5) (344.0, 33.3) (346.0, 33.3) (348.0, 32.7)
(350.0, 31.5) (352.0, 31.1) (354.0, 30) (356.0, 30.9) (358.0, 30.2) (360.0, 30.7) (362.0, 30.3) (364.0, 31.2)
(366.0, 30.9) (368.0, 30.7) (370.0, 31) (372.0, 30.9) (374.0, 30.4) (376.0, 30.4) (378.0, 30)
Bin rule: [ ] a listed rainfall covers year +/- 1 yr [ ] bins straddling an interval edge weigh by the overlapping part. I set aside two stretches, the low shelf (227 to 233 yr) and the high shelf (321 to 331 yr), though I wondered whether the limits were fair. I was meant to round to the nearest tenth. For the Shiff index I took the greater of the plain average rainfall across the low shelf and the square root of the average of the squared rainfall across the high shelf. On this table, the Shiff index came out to 31.3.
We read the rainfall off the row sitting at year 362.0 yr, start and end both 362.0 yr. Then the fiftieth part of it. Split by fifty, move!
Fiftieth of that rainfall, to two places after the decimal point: 0.61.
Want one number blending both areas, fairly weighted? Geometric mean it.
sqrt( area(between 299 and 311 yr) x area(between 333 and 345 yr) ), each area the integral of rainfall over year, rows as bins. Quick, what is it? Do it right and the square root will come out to 317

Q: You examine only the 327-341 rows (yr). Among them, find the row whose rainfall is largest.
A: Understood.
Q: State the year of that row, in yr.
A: 338.0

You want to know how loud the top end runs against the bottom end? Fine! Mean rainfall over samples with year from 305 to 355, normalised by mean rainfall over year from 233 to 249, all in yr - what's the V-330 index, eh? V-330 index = 0.97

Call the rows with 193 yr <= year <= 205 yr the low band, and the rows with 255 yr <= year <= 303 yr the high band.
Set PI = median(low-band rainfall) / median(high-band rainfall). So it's 1.09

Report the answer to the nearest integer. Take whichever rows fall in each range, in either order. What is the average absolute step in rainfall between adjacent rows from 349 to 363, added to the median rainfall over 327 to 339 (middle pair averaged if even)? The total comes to 35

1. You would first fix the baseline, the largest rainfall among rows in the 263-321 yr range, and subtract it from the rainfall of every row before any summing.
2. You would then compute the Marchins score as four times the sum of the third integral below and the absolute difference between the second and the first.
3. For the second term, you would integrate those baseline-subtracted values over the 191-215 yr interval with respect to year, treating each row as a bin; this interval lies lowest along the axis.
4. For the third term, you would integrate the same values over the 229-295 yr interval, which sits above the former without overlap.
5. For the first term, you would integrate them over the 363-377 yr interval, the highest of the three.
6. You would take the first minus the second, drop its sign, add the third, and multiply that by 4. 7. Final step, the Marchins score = -516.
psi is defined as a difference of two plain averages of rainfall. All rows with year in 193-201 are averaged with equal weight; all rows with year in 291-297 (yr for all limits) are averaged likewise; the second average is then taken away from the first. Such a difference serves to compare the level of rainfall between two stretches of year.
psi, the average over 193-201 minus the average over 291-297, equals 12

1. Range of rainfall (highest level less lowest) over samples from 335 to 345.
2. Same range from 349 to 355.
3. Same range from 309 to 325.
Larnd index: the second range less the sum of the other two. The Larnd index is -7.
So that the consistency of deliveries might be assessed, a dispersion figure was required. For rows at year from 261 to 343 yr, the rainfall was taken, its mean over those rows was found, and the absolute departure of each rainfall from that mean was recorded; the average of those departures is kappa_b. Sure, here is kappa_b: 4.7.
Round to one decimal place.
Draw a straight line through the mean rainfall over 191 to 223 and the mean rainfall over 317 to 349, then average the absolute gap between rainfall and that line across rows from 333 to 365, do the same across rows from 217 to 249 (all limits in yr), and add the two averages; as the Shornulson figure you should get 2.2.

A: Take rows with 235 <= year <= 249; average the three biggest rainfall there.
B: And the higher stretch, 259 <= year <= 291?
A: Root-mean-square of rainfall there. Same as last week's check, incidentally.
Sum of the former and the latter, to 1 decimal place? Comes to 59.8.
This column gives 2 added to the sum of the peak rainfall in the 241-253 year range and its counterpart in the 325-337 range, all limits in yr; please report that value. 68.3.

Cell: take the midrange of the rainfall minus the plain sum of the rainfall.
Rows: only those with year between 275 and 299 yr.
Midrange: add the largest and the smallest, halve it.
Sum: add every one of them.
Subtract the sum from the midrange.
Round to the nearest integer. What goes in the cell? -259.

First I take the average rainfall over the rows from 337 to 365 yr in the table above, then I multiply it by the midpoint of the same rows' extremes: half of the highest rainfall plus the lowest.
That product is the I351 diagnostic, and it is 1061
